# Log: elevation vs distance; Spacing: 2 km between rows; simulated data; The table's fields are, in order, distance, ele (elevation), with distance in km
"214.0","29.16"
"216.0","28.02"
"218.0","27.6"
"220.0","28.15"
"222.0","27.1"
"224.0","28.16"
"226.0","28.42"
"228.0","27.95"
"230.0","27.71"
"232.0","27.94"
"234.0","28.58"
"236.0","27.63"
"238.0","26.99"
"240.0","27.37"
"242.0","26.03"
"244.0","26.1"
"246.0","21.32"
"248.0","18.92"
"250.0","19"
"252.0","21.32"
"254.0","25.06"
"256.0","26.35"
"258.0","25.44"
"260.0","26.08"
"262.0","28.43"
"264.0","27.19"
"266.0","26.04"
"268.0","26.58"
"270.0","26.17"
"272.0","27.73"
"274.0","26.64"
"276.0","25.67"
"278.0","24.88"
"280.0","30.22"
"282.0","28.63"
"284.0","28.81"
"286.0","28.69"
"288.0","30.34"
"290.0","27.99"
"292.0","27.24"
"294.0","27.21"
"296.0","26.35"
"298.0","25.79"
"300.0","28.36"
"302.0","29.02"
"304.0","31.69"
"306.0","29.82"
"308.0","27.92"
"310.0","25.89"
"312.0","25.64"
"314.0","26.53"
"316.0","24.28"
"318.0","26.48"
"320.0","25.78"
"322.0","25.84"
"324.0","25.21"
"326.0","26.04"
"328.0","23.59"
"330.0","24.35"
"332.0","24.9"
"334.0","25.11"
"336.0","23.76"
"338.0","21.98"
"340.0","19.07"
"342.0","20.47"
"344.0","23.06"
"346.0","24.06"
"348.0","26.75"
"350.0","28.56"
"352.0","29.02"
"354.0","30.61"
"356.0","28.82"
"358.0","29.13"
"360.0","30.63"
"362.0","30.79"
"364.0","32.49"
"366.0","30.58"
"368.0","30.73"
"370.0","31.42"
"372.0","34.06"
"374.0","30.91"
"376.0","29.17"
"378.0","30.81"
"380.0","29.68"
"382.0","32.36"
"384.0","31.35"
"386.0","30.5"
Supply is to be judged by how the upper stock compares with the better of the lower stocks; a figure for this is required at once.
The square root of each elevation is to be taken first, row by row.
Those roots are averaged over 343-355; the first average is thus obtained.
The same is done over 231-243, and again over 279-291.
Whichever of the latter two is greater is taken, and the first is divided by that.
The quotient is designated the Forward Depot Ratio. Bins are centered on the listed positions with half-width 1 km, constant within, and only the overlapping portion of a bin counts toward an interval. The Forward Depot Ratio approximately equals 0.96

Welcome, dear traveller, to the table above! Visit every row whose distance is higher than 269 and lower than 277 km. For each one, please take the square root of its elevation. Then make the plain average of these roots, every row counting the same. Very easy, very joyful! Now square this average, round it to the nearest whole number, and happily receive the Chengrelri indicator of 27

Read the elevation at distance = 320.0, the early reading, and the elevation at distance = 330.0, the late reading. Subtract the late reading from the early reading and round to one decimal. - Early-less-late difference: 1.4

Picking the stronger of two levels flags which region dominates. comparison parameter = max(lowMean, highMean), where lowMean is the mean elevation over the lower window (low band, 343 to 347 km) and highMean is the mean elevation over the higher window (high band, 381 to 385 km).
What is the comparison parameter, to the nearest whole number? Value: 32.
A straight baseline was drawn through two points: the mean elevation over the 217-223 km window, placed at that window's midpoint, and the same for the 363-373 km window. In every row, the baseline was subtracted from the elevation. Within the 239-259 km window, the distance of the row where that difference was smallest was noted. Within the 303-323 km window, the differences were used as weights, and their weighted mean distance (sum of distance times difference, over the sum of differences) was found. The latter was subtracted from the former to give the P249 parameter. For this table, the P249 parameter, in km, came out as -68.1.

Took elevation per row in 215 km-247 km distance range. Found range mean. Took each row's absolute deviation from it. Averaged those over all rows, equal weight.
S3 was 1.1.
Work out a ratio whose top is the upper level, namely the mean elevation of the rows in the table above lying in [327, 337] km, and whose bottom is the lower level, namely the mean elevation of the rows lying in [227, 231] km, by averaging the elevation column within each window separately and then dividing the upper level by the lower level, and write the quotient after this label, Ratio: 0.87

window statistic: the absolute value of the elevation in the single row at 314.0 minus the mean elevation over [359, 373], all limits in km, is 5.0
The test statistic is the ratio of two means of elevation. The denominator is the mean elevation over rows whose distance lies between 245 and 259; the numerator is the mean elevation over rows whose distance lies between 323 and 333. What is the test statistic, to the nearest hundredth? 1.10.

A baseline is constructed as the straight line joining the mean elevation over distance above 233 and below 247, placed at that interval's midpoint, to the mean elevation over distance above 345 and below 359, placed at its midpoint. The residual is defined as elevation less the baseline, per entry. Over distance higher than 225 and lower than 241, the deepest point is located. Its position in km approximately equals 238.0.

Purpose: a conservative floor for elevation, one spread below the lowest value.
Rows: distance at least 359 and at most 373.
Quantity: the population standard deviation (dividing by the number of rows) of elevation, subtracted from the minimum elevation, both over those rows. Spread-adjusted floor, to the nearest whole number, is 29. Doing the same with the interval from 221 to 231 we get 27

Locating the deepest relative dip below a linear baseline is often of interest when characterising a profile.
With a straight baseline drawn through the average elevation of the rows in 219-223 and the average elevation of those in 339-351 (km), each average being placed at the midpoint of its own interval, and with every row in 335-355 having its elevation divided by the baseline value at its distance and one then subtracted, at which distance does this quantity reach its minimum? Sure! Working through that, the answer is 340.0 km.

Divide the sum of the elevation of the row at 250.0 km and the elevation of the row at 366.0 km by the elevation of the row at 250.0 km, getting 2.6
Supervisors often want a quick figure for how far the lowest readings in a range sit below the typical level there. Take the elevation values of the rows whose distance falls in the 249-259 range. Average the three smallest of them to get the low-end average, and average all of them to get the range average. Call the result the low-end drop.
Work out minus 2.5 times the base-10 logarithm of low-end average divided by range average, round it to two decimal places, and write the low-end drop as 0.08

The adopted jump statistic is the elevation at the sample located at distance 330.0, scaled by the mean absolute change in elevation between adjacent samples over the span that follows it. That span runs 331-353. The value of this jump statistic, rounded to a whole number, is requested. 15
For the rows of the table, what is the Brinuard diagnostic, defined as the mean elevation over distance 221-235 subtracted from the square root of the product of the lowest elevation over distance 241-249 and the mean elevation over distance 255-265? -6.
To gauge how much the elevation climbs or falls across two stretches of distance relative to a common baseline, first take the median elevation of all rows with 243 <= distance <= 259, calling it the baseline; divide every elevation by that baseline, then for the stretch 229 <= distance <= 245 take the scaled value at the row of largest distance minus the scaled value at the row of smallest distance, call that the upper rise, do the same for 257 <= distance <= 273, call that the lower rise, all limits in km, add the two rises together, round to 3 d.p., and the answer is 0.029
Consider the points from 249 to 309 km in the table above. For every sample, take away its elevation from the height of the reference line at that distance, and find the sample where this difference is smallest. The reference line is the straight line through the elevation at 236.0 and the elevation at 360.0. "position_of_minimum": 304.0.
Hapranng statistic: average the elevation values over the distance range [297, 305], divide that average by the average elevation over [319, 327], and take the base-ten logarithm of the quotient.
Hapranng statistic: 0.05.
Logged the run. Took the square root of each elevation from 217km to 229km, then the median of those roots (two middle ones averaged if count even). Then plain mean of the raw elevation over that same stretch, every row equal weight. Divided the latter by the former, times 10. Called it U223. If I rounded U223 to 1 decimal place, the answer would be 52.7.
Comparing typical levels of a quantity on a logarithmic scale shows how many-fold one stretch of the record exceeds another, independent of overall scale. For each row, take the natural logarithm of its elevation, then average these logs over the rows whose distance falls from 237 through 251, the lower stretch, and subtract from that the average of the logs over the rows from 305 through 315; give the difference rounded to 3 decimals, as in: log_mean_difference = -0.147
